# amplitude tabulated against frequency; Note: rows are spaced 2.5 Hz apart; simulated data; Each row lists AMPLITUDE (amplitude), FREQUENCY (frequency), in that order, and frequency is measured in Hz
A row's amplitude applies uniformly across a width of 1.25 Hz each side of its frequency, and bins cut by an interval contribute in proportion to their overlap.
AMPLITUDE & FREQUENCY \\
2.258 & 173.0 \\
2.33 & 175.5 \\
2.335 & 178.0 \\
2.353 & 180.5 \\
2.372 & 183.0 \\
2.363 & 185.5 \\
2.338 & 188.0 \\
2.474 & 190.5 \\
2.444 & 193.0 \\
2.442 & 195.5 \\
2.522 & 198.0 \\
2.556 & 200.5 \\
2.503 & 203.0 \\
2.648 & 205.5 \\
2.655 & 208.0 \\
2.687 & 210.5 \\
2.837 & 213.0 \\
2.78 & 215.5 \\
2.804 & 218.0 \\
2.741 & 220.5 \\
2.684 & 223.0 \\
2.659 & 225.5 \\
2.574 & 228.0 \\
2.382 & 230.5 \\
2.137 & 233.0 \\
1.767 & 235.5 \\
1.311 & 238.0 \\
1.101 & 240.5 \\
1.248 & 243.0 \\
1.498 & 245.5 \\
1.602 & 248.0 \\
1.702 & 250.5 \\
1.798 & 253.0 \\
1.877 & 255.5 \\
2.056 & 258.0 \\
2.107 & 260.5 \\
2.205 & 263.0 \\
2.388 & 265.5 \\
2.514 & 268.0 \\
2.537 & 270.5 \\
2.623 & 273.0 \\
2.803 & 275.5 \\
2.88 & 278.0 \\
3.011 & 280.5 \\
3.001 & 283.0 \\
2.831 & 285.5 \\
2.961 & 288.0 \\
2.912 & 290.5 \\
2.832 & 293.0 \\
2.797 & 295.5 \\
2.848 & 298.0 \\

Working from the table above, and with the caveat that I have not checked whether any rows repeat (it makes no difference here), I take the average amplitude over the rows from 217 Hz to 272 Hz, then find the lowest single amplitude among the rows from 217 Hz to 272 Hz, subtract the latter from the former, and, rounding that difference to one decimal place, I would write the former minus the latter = 1.0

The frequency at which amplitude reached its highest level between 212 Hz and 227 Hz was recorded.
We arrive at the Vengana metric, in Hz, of 213.0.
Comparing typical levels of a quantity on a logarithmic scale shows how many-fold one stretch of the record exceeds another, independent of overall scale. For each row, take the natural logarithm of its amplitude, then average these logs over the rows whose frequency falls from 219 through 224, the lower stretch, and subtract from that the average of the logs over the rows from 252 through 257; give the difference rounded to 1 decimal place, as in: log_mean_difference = 0.4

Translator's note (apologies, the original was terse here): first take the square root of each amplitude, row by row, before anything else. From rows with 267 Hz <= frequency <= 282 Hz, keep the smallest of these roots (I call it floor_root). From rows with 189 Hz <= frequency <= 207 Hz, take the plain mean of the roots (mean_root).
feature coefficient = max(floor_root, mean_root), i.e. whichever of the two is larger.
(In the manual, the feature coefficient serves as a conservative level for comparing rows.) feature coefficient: 1.586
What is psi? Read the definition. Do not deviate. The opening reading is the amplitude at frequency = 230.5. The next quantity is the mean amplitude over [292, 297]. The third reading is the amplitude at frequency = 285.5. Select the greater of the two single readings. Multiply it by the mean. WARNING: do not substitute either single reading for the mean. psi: 8.0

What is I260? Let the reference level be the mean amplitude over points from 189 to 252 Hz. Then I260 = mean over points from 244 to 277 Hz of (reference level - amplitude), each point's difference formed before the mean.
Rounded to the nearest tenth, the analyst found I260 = 0.1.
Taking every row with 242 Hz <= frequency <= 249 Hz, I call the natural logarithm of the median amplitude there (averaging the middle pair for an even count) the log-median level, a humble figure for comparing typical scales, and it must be 0.40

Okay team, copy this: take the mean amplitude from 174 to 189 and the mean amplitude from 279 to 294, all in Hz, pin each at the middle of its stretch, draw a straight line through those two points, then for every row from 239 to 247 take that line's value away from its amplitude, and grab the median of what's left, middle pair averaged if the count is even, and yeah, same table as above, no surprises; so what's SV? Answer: -1.4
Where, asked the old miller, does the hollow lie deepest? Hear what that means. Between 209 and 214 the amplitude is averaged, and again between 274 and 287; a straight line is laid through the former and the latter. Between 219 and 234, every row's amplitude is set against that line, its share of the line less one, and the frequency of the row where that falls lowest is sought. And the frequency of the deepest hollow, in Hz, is 233.0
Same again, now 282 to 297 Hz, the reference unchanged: 295.5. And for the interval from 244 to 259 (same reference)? 245.5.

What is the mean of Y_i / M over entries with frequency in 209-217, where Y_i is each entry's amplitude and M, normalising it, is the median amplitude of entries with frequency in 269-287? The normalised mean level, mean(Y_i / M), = 0.98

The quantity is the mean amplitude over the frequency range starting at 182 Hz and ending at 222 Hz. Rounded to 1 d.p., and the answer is 2.6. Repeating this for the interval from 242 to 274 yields 2.0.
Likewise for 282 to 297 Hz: 2.9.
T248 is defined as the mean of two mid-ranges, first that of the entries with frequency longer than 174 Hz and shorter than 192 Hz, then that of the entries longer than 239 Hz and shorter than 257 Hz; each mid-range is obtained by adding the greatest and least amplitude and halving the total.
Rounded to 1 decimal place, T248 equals 1.9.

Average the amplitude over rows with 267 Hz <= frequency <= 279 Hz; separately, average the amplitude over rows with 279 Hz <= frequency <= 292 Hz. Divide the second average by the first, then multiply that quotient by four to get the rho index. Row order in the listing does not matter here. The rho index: 4.4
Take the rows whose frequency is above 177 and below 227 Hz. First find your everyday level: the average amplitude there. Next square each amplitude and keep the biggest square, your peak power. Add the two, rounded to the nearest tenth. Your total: 10.6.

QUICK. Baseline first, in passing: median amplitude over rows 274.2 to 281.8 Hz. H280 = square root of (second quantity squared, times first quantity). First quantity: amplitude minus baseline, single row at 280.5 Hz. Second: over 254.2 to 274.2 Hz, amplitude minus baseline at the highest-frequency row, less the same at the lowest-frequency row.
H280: 0.27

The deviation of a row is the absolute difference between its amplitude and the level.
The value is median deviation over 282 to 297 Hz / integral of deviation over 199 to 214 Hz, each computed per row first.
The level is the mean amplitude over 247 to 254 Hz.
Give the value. 0.08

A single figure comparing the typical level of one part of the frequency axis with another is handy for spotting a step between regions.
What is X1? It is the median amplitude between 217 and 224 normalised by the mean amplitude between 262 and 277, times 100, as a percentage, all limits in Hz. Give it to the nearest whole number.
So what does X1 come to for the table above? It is 109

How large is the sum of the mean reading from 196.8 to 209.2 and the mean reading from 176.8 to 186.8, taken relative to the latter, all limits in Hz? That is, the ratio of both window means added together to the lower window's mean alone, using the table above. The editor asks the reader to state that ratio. 2.1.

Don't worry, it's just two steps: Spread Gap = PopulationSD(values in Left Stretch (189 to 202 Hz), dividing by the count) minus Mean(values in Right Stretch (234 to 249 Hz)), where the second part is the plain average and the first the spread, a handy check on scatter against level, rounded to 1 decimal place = -1.4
